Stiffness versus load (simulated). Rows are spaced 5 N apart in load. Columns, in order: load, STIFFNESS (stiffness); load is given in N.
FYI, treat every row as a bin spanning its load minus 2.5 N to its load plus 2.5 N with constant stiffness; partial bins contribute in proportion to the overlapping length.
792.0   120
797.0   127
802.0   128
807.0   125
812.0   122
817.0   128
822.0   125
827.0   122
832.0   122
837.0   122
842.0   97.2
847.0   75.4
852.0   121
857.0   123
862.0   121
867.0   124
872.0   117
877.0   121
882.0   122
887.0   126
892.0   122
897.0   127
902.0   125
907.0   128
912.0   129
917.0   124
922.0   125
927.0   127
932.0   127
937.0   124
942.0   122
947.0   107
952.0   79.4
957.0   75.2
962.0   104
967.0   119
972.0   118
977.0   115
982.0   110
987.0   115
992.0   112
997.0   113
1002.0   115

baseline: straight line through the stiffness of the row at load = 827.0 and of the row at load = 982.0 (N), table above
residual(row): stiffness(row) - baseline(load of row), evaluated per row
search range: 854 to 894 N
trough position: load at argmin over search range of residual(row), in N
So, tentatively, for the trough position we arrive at 872.0 N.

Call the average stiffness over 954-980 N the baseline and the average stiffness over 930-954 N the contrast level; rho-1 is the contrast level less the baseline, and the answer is 6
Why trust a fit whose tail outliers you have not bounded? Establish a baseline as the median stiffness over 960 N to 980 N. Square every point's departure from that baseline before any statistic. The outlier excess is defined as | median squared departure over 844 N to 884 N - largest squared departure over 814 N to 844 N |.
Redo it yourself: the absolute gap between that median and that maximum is 347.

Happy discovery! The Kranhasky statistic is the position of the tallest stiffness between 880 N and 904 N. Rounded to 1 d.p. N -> 897.0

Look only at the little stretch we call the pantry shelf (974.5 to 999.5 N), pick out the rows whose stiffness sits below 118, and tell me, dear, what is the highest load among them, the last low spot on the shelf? 997.0 N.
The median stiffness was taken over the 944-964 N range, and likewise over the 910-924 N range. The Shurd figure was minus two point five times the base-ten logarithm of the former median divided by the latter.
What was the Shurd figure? 0.34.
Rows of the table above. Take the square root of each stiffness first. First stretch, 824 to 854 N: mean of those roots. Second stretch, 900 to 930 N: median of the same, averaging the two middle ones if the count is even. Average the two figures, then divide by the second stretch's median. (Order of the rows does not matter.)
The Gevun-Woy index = 0.97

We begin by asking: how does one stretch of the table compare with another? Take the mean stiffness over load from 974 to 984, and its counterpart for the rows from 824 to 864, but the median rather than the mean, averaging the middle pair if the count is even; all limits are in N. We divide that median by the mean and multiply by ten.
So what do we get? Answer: 10.8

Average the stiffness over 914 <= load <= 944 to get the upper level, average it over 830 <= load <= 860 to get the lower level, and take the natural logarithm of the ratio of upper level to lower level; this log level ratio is 0.13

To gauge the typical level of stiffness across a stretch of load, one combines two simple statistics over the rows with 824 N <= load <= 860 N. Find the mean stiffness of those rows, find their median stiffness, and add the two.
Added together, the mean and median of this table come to 234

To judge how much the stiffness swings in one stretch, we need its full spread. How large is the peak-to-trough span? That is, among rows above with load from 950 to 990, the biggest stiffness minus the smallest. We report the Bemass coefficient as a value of 44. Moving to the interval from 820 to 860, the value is 50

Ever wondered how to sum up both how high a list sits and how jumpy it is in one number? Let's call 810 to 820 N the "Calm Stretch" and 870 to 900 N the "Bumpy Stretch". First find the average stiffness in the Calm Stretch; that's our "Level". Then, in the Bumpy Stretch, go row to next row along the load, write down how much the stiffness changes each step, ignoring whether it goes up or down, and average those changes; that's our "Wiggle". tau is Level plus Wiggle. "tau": 129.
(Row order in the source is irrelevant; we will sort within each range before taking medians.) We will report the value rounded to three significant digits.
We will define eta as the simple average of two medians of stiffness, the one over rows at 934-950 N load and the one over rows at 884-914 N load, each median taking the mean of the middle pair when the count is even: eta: 124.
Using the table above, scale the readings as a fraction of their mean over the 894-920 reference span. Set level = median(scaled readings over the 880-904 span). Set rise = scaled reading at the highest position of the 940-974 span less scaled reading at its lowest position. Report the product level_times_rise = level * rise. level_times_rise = -0.03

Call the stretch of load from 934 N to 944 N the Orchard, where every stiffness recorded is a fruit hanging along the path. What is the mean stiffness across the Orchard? 123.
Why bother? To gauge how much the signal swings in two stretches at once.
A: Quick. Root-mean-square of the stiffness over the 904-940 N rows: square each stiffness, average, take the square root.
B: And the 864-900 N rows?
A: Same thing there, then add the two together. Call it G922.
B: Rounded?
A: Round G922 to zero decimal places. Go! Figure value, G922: 249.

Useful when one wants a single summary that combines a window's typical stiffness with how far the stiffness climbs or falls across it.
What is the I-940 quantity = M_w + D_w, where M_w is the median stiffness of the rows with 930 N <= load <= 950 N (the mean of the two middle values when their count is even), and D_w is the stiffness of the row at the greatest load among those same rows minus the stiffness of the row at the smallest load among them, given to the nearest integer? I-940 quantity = 103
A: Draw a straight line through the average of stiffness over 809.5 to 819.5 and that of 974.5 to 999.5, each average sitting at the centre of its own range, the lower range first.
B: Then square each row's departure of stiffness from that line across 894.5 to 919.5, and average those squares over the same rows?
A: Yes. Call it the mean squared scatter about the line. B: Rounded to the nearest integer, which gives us 68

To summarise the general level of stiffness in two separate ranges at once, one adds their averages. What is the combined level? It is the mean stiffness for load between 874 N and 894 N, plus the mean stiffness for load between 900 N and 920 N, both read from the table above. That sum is 249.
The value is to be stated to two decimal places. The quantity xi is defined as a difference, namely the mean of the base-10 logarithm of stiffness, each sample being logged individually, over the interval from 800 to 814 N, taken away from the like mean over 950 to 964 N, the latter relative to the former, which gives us -0.17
